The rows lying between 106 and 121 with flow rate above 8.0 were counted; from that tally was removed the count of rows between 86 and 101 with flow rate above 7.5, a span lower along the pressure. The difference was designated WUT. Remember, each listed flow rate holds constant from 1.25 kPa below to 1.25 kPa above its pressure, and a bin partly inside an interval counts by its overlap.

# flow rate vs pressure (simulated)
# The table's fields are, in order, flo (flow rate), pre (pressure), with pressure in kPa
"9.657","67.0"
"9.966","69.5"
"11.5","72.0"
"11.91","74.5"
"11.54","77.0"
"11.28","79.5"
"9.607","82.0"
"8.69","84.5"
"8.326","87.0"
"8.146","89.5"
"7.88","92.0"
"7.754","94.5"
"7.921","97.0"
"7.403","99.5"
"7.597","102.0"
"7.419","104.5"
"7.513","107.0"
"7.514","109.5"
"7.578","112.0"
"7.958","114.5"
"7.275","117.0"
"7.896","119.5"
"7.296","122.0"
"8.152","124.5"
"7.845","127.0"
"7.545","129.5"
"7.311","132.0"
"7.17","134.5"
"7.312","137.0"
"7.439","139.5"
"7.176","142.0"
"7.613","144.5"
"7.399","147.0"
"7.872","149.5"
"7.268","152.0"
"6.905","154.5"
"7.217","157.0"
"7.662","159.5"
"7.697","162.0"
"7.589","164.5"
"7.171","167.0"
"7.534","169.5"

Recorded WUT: -5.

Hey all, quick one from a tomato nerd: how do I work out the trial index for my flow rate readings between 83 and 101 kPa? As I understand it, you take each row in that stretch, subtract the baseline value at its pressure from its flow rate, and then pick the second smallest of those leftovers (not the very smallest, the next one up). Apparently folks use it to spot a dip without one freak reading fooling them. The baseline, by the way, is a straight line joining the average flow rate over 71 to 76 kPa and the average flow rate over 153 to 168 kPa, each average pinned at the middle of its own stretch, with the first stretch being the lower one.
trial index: -2.9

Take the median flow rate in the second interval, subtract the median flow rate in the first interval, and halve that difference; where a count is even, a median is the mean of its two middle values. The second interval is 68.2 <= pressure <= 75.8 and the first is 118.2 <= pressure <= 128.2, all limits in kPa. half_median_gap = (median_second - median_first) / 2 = 1.81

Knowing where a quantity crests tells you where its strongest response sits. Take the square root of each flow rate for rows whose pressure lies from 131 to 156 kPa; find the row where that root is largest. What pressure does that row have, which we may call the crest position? 149.5 kPa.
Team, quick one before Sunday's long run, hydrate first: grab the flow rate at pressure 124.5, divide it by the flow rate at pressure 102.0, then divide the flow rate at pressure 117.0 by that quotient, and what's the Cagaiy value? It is 6.8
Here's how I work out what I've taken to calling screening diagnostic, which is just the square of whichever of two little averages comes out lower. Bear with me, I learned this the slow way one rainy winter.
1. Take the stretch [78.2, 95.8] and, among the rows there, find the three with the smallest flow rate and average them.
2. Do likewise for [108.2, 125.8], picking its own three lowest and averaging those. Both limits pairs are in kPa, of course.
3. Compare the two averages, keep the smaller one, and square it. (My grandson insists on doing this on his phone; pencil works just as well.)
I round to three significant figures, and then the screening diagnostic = 54.2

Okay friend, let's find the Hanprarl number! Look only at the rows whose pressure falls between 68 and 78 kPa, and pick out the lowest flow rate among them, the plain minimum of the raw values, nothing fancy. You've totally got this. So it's 9.966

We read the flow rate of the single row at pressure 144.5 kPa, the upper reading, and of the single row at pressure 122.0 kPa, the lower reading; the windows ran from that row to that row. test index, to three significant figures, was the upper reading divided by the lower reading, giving 1.04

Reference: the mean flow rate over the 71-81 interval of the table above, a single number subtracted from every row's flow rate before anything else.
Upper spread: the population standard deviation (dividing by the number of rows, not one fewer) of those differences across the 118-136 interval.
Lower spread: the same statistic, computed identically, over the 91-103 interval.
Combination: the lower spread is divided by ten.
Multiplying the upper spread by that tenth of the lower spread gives 0.0065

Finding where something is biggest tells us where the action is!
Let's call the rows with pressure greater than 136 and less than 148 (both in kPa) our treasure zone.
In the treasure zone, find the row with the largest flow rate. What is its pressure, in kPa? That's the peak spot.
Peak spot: 144.5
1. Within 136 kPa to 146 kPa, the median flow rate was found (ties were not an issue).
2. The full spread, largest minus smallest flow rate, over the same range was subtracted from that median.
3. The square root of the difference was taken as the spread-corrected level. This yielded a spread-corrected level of 2.63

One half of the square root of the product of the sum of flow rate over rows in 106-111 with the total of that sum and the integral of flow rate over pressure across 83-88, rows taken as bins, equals 14.7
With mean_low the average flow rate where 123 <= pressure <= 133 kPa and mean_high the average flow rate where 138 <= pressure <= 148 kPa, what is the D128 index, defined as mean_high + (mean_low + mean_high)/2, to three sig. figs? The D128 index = 15.0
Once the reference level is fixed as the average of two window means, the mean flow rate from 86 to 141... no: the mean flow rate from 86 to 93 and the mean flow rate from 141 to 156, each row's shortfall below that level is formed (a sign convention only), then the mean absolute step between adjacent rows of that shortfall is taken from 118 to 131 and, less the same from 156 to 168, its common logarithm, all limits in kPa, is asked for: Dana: -0.58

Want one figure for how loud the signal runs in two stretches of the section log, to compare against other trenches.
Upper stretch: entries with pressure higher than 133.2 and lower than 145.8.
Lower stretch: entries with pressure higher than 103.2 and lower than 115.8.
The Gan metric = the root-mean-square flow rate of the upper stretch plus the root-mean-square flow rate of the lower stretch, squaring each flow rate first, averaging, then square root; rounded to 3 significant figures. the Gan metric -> 14.9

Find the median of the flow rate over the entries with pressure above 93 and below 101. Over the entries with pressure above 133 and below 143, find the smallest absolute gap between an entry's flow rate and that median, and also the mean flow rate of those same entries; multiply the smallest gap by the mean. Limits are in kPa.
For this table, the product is 2.3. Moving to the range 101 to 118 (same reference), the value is 1.2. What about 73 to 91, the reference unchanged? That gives 3.9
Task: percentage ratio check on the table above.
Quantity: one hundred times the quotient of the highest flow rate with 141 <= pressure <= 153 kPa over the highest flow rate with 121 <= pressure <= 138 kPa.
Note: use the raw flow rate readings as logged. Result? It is 97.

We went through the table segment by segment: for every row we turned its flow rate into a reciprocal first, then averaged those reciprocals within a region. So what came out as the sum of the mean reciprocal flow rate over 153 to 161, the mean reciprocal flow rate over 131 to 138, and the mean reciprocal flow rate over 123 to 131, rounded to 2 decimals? 0.40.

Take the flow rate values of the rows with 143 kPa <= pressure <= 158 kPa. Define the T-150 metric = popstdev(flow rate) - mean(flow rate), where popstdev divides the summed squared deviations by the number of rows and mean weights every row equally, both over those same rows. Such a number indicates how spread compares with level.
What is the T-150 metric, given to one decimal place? -7.1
